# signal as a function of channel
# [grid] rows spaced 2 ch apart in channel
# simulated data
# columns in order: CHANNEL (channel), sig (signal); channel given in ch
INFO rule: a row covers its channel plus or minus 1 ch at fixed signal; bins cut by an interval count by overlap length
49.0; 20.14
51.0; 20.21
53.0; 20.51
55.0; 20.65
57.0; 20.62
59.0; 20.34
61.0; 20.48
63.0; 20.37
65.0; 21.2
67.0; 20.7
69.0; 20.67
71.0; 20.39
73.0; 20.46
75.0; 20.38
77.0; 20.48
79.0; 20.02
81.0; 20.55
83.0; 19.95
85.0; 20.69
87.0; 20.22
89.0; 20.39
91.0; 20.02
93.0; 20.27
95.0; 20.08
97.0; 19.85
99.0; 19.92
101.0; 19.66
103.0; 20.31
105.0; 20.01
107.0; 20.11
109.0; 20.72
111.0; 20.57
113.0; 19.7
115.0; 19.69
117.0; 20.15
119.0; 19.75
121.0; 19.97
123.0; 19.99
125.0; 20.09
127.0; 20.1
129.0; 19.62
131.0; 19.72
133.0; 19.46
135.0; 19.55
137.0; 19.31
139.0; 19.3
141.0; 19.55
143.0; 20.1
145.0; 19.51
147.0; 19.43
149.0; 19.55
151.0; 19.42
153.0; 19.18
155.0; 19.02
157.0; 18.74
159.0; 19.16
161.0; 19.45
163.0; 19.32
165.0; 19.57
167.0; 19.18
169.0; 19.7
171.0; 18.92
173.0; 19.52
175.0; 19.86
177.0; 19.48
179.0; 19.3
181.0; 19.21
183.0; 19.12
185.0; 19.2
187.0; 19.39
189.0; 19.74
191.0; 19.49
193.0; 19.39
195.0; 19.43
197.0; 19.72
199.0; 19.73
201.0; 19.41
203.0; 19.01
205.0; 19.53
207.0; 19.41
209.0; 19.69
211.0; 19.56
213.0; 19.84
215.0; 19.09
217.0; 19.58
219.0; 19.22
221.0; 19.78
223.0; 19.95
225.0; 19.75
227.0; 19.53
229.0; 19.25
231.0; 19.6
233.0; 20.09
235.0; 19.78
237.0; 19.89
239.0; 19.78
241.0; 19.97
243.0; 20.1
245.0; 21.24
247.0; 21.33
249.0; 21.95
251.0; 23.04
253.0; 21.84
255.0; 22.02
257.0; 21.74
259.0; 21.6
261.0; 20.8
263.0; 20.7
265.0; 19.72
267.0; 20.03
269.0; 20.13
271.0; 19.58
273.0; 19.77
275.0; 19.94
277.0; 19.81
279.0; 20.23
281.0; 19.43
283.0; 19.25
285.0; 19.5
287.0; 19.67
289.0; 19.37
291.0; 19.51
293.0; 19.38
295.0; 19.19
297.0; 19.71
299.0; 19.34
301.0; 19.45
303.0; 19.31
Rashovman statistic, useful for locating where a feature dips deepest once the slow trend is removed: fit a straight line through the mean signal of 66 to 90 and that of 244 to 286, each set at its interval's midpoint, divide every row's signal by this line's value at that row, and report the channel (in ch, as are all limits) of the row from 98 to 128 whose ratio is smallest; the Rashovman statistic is 101.0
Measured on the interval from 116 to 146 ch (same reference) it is 139.0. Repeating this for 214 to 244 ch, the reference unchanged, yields 215.0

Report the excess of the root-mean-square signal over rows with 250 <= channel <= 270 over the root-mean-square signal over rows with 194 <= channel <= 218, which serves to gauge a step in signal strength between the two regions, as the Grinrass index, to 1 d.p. 1.7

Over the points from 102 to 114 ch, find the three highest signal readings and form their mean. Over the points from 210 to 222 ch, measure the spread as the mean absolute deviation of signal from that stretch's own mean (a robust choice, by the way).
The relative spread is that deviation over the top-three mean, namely 0.012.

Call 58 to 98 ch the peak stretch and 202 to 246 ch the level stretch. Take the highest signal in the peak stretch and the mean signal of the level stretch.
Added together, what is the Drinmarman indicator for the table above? 40.9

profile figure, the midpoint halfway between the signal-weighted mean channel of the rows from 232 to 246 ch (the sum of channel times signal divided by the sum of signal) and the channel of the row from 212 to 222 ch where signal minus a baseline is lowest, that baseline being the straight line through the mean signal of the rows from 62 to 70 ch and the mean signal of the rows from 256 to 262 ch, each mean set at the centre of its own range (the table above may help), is 227.0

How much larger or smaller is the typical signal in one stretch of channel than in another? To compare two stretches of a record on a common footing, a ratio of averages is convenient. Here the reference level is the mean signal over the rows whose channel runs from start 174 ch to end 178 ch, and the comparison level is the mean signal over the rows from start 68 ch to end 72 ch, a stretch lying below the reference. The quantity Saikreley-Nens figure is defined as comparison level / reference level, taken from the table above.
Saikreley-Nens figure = 1.04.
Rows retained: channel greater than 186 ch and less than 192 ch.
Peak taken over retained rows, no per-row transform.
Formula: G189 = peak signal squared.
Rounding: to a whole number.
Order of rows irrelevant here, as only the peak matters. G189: 390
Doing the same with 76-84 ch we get 422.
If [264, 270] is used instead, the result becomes 405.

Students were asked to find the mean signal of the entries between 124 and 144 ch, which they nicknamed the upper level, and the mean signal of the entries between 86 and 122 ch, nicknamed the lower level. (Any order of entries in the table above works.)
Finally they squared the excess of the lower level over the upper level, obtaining 0.16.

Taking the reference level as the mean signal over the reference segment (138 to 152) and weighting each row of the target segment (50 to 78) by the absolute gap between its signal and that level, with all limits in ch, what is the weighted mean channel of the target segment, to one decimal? 64.1 ch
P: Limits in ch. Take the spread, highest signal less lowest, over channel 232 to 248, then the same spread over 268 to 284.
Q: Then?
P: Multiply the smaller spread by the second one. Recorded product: 1.0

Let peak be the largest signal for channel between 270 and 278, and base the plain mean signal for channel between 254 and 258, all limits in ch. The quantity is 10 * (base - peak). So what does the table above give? 19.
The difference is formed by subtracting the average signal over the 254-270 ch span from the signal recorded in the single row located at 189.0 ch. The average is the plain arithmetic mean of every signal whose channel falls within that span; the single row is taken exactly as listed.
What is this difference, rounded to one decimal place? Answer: -1.1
